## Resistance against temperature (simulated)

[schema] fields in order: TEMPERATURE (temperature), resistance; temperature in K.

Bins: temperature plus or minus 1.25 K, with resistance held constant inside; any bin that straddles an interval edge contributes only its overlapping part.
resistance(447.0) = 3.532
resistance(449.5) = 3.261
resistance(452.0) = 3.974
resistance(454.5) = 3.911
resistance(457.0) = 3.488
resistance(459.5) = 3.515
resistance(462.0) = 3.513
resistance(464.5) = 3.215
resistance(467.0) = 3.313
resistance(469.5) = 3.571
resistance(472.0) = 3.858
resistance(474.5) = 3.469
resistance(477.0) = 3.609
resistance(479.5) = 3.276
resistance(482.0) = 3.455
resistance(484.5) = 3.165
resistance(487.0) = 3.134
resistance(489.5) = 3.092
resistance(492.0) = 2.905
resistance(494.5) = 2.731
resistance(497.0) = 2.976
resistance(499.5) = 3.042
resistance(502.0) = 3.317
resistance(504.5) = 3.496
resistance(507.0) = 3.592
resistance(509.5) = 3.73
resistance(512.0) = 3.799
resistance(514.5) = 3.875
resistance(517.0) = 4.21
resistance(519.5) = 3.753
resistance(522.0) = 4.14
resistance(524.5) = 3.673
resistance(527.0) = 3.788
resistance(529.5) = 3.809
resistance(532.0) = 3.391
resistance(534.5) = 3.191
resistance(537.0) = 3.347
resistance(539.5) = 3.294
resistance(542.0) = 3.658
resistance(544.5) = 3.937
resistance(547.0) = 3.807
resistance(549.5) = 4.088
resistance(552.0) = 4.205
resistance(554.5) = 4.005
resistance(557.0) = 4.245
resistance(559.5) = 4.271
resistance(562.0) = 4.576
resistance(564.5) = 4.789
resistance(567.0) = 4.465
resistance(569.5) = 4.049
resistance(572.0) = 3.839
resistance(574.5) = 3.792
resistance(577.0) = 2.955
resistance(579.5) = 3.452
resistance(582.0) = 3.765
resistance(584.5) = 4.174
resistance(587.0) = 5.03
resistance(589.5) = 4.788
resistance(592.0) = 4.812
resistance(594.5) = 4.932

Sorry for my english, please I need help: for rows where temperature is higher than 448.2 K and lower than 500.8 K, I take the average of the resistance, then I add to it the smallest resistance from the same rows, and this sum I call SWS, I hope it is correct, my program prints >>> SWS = 6.1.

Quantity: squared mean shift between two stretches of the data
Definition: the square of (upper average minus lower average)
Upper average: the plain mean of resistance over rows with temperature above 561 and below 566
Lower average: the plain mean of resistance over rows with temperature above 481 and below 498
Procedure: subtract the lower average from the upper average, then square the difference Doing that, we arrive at 2.61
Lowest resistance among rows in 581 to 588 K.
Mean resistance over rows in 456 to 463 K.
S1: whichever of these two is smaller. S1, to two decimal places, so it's 3.51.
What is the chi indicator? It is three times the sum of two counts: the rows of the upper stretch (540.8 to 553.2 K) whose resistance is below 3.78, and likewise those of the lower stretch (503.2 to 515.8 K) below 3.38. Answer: 3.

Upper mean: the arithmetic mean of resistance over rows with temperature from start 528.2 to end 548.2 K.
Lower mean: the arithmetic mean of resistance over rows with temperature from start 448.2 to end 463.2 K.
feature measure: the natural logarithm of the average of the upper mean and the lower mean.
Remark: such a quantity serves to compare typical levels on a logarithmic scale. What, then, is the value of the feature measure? 1.28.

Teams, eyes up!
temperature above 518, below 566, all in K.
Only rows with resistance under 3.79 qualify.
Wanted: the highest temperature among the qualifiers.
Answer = 542.0 K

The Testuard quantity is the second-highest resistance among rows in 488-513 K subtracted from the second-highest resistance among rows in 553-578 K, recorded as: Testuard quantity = 0.8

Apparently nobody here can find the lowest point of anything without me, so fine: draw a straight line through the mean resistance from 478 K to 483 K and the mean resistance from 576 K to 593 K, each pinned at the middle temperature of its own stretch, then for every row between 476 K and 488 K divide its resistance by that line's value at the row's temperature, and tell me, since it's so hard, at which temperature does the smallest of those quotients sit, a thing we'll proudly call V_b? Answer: 487.0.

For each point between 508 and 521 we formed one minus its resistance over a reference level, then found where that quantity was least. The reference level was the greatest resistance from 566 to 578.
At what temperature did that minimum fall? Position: 517.0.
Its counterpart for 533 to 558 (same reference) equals 557.0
